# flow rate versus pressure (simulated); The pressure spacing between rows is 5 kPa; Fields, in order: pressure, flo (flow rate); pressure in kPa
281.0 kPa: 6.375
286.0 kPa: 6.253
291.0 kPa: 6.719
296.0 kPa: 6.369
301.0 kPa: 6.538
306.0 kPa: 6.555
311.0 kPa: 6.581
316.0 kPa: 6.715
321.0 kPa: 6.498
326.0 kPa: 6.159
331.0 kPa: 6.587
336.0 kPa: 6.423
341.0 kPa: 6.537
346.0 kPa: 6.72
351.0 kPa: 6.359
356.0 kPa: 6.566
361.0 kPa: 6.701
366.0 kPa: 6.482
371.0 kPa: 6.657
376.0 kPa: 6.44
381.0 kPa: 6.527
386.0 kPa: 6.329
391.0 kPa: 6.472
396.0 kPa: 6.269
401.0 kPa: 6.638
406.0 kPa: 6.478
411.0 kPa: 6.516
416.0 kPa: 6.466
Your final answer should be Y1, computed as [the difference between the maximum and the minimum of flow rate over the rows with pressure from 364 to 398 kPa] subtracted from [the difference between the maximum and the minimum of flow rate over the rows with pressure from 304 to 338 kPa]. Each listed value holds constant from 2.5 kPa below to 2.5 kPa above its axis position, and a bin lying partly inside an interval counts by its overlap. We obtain 0.17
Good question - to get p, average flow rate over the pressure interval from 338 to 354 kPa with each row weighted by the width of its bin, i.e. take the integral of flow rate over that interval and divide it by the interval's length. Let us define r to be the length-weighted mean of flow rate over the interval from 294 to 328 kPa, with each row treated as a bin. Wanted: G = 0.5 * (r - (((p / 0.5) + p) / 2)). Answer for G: -1.65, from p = 6.54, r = 6.49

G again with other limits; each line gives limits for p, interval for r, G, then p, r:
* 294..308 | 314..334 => -1.63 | 6.49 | 6.48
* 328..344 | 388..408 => -1.65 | 6.51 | 6.46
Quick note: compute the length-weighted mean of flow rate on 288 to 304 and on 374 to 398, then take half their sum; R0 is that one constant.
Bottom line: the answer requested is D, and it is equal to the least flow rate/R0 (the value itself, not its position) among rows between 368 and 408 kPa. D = 0.97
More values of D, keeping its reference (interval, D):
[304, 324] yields 1.00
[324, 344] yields 0.95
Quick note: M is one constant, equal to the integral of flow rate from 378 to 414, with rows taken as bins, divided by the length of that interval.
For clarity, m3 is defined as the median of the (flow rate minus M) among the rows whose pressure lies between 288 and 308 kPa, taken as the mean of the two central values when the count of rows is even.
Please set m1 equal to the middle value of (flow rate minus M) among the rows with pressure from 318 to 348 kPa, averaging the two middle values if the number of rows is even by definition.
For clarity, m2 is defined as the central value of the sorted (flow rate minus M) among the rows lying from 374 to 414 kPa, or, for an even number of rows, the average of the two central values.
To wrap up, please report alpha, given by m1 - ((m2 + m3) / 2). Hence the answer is 0.01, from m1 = 0.06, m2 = 0.014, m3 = 0.085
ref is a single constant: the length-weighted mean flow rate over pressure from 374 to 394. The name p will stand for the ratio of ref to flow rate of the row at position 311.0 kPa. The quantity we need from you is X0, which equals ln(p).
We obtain -0.022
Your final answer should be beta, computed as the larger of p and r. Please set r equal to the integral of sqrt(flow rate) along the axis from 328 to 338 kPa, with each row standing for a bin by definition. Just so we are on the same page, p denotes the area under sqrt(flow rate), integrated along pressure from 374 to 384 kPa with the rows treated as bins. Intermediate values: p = 25.5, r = 25.5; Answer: 25.5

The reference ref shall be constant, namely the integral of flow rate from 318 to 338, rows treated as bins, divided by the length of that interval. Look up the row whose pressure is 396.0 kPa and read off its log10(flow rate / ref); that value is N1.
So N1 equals -0.011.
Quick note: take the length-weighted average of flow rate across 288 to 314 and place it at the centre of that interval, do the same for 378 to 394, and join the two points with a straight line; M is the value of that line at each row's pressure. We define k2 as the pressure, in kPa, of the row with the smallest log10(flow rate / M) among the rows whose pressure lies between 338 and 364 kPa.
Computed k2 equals 351.0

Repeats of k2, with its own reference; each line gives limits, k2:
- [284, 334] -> 326.0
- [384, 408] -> 396.0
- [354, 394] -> 386.0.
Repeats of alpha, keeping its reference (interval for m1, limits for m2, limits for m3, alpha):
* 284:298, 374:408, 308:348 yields -0.15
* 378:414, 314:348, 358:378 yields -0.08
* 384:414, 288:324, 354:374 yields -0.11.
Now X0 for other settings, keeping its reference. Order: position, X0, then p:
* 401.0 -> -0.031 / 0.97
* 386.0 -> 0.017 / 1.02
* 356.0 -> -0.020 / 0.98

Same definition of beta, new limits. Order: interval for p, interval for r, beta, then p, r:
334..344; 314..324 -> 25.6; 25.5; 25.6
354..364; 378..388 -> 25.7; 25.7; 25.4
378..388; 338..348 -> 25.7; 25.4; 25.7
